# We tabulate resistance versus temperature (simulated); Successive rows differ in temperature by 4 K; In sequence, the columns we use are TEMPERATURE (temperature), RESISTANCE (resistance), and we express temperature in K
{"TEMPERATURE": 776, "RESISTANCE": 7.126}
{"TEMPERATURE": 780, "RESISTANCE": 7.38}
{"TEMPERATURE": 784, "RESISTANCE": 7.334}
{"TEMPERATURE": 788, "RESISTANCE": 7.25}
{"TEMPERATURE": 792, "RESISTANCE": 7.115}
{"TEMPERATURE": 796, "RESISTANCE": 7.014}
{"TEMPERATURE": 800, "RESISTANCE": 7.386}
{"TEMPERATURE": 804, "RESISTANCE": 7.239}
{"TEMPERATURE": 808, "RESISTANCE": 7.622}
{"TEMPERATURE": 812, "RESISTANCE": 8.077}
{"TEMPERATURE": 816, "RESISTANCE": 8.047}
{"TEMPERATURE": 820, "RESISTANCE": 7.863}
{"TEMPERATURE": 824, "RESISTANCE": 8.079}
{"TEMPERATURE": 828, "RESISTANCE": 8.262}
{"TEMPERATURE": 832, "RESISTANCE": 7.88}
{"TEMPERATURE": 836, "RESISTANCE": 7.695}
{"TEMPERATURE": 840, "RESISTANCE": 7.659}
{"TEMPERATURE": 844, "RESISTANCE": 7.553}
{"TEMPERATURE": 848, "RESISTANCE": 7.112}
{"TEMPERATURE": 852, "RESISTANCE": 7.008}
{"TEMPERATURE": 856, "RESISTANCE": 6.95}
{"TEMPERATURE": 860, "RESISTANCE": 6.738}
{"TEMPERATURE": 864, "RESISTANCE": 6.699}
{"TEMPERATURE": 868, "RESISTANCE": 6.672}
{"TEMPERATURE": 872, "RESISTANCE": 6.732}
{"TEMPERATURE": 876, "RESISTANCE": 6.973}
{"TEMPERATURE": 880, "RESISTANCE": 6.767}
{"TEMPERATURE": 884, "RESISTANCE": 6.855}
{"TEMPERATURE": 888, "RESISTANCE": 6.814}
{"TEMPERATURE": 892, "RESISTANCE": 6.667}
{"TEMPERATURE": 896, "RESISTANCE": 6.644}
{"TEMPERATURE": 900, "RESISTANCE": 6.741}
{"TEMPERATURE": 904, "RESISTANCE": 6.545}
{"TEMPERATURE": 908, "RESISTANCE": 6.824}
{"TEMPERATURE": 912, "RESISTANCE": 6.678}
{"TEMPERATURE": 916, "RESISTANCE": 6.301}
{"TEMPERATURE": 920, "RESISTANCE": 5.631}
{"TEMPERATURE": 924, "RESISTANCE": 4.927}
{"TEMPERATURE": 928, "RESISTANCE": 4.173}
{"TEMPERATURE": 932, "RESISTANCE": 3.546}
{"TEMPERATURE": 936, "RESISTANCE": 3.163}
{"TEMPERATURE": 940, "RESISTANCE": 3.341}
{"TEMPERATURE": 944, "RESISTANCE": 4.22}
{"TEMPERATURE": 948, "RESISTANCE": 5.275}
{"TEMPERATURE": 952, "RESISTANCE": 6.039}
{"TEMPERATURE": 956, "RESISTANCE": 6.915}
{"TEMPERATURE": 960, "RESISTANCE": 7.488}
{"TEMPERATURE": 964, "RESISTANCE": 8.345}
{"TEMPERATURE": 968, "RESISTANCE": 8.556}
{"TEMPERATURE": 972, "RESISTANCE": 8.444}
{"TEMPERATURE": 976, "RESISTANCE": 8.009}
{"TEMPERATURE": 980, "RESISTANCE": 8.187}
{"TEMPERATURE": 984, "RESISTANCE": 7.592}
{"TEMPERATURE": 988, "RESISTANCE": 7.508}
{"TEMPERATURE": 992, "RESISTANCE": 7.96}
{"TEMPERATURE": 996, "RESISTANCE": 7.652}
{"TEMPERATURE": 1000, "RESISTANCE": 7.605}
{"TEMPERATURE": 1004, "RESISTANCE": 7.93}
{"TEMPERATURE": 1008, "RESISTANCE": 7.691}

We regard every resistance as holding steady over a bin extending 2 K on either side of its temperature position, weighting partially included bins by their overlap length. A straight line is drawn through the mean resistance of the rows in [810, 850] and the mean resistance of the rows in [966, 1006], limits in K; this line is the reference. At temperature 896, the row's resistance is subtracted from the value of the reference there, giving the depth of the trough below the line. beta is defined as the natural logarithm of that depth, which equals 0.2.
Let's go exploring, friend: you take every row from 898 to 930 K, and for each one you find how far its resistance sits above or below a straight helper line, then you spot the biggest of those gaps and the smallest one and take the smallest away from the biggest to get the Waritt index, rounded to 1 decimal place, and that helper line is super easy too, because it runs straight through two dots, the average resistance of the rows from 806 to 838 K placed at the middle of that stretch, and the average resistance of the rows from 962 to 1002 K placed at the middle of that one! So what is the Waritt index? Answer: 2.7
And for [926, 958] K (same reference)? 3.7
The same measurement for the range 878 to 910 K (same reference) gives 0.3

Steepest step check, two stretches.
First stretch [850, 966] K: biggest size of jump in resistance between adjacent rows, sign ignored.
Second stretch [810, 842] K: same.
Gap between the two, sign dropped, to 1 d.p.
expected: 0.7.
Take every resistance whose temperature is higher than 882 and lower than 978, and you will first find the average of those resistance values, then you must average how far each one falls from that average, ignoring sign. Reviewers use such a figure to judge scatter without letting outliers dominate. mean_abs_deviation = 1.3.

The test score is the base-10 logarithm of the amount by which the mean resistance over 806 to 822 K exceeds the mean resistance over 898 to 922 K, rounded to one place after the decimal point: 0.2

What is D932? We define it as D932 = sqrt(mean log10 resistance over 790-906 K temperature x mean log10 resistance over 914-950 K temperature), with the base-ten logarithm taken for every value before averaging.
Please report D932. 0.74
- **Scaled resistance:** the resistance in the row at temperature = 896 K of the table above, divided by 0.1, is 66.4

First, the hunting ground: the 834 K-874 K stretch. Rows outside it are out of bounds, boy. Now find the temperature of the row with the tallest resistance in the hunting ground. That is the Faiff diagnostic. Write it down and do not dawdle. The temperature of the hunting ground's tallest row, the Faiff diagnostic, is 836 K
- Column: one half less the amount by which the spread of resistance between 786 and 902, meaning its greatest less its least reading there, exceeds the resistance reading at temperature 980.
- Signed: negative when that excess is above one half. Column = 7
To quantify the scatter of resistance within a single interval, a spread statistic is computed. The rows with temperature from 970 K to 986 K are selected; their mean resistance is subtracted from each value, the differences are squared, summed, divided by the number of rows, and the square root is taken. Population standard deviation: 0.31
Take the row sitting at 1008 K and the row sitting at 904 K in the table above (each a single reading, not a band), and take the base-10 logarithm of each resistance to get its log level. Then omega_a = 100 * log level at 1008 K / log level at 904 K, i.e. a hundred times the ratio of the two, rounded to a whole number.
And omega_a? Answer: 109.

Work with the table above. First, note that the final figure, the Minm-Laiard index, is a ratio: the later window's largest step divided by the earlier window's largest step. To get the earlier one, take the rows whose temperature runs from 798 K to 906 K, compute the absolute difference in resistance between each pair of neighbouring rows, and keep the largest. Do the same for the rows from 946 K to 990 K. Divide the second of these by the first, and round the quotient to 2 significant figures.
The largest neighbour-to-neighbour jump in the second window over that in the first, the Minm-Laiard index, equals 1.9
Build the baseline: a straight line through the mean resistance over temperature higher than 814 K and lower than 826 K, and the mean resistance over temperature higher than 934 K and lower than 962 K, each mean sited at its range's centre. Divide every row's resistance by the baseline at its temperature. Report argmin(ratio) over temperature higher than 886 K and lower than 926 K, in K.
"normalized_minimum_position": 924 K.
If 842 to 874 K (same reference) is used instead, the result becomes 860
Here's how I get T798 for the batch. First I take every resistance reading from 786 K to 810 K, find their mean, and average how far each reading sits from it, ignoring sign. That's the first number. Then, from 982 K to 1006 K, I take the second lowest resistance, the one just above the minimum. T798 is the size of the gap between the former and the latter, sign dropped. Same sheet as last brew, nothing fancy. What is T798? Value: 7.4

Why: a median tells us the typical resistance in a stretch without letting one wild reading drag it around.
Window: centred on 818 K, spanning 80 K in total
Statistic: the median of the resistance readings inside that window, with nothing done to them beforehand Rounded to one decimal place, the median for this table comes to 7.5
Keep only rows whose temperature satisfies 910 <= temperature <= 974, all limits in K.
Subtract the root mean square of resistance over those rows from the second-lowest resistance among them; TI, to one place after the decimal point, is -2.7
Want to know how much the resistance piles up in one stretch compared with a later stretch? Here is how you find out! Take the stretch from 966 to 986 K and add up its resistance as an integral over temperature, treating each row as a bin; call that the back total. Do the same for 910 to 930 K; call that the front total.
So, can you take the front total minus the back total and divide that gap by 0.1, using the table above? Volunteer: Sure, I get -523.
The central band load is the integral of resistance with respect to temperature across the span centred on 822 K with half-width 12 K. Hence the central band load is 193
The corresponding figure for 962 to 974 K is 101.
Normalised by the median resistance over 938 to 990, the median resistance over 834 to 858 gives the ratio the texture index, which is 0.98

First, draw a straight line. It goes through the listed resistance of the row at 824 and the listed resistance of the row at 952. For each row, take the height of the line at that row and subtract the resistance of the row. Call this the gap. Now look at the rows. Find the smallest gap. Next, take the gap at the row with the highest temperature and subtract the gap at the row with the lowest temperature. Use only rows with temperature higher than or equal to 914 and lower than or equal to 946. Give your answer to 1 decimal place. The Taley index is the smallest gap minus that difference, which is -1.3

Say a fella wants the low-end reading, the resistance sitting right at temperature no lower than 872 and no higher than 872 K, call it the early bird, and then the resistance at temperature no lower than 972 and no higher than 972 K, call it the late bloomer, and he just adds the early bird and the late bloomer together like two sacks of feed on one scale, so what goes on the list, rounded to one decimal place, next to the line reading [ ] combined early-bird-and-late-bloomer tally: 15.2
